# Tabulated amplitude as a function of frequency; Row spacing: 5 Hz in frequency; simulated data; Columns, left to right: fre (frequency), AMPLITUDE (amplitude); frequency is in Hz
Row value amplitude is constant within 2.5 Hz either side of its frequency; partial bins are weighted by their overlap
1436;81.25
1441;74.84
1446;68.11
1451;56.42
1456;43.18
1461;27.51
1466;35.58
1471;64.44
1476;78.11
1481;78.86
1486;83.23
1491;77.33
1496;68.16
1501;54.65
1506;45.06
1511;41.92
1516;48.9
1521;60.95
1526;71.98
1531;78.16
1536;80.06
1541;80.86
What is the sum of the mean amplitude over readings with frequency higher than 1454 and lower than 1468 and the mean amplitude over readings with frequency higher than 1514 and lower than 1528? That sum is 96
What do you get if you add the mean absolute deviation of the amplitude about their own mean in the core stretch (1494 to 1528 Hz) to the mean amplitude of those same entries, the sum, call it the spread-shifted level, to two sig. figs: 65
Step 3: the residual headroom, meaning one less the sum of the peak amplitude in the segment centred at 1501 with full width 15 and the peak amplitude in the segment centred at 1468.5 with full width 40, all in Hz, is -150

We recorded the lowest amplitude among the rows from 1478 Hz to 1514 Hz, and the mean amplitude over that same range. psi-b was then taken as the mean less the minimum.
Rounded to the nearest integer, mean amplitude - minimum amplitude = 22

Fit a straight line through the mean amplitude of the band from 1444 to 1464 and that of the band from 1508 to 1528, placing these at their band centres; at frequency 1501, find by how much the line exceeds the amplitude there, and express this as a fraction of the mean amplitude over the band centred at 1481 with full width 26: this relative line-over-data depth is 0.0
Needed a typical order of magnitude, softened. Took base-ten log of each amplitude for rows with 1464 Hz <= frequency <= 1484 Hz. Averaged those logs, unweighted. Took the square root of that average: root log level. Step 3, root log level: 1.34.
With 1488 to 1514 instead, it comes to 1.32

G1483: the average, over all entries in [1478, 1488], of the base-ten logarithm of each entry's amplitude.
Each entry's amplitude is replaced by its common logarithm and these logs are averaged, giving 1.91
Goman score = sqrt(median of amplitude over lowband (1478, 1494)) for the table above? 8.9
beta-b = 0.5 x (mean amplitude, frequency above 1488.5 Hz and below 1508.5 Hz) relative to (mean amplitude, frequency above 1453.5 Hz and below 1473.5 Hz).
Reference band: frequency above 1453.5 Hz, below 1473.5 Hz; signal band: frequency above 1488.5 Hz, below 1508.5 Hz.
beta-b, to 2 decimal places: 0.72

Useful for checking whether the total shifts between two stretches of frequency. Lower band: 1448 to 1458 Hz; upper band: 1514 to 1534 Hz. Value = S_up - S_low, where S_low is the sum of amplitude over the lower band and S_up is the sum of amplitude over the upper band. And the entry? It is 160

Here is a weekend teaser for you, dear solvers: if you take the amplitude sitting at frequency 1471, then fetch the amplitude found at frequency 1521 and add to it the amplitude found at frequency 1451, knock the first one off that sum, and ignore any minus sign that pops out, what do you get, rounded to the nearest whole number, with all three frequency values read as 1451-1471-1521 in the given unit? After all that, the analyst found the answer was 53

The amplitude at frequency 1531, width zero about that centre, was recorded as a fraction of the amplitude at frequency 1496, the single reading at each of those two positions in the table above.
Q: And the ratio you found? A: 1.1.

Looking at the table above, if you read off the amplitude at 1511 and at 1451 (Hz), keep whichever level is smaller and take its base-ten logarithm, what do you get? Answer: 1.62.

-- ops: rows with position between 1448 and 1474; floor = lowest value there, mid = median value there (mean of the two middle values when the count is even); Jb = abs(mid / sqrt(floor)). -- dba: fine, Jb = 8.2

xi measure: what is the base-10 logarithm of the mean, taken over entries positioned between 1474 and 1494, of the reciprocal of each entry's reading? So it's -1.90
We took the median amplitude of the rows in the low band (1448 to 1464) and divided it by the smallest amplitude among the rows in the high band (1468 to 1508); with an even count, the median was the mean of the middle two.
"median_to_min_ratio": 1.0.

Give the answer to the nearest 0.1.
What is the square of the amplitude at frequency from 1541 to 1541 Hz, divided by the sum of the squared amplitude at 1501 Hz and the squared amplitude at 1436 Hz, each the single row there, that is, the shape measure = 0.7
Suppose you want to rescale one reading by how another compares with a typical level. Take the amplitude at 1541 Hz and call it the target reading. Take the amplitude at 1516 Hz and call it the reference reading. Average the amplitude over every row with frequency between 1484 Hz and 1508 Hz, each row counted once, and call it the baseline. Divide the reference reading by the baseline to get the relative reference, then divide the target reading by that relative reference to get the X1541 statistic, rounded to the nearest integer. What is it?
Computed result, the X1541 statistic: 109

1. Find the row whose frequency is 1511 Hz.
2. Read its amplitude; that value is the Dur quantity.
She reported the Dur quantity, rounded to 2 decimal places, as 41.92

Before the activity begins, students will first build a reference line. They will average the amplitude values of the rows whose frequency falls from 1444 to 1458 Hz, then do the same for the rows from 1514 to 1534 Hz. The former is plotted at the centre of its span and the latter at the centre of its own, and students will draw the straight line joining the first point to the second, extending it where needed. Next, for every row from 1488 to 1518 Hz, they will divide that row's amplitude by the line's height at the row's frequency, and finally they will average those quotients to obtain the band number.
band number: 0.90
